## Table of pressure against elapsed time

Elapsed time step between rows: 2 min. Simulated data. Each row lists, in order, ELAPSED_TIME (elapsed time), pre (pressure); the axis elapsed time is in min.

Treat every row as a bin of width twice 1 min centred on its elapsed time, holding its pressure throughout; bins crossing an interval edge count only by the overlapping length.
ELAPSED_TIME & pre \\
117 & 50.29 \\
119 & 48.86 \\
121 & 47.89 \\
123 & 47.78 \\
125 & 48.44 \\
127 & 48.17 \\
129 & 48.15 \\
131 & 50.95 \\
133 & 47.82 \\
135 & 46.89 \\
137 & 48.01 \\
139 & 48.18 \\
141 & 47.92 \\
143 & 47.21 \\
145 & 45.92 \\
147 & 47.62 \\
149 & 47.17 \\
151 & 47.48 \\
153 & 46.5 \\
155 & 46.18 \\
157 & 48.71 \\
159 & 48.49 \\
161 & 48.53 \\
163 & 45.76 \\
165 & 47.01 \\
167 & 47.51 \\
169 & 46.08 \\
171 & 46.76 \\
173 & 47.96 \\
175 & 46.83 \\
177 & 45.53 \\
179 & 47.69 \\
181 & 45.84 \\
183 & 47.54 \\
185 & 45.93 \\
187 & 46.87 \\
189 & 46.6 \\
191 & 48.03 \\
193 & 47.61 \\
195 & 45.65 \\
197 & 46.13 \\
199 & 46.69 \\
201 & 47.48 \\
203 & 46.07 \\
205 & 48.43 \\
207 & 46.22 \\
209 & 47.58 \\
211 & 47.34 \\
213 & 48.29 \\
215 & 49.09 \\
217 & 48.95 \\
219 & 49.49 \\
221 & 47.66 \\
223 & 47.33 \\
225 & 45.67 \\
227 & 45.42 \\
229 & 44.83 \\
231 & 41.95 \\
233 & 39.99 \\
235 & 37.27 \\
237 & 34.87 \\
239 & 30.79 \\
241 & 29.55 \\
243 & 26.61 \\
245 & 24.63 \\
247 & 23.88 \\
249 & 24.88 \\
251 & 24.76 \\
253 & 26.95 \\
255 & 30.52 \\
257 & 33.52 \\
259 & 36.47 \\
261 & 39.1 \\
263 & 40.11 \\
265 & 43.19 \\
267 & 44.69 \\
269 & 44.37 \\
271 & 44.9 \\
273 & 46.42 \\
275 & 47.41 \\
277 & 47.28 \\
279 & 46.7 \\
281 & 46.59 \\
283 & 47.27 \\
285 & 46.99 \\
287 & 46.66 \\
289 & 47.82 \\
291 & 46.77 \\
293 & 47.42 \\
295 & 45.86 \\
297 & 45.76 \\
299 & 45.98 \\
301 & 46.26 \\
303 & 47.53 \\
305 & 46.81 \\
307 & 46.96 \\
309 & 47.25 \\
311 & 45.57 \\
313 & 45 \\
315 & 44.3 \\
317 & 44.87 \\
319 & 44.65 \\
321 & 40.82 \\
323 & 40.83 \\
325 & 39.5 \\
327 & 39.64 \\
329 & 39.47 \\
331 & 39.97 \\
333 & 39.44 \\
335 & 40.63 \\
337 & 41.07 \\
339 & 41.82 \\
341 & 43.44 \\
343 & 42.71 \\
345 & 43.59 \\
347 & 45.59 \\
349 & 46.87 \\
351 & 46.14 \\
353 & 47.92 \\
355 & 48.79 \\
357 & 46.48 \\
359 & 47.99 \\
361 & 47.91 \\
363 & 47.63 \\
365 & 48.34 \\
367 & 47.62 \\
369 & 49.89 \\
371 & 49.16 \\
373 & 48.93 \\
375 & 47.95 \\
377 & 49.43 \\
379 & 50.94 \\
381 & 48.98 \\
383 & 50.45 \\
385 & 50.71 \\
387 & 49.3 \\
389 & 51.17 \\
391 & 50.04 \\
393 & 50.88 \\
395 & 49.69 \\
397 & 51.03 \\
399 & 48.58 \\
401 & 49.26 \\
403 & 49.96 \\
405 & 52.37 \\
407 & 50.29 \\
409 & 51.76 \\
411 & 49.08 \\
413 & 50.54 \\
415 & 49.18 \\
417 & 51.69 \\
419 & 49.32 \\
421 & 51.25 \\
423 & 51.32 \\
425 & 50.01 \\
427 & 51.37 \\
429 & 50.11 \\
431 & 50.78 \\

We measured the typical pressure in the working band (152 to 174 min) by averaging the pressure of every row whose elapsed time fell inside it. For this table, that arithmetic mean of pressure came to 47.2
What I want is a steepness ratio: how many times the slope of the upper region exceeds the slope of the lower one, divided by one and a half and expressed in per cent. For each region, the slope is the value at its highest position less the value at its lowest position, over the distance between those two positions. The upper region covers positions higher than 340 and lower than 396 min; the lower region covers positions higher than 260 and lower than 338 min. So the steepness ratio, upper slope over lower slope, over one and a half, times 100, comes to 298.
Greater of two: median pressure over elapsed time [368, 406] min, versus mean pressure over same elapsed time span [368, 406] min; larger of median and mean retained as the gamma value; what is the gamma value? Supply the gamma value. 50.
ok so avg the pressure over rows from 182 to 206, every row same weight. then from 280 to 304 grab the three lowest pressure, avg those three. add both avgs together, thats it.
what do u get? 92.8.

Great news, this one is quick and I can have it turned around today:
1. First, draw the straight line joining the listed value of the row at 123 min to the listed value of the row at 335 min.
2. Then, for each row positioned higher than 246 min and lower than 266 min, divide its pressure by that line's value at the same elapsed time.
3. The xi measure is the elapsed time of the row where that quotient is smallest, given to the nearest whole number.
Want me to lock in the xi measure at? 247 min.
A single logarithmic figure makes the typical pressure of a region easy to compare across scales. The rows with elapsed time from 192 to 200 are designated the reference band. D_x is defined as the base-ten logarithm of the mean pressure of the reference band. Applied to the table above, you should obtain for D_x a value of 1.67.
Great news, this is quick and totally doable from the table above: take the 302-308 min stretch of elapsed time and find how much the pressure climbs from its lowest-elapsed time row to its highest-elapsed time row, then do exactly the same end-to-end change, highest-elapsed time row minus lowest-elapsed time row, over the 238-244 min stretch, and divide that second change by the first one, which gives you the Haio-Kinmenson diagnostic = 7.3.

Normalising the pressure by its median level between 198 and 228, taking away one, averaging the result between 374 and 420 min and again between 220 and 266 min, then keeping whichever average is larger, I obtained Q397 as 0.055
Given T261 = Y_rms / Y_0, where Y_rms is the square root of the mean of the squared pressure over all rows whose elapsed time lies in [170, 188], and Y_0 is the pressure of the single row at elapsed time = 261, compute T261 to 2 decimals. 1.20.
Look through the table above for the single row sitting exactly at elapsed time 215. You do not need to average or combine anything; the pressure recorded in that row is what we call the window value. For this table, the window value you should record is 49.09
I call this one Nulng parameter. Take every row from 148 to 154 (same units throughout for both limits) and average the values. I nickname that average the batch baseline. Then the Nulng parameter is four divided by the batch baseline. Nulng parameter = 0.0850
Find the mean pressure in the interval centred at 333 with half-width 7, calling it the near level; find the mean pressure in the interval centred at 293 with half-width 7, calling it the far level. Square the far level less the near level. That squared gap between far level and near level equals 40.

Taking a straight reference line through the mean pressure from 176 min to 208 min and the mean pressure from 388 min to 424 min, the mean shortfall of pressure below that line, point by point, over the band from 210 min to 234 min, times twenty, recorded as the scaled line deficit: 19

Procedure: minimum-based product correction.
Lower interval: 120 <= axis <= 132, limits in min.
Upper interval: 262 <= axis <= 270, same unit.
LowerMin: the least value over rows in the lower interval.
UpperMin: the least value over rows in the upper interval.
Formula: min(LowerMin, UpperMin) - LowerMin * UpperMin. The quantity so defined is -1876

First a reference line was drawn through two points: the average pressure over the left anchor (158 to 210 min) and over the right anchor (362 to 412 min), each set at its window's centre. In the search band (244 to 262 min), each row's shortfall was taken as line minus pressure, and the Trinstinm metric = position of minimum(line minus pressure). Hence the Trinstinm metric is 261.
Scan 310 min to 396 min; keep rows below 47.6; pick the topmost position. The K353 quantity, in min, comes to 357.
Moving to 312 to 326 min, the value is 325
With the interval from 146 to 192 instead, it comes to 189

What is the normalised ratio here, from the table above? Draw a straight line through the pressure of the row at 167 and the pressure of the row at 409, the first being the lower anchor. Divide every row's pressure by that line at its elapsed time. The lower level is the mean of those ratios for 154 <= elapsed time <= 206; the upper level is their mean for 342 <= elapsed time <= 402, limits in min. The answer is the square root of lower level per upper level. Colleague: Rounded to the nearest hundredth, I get 1.02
